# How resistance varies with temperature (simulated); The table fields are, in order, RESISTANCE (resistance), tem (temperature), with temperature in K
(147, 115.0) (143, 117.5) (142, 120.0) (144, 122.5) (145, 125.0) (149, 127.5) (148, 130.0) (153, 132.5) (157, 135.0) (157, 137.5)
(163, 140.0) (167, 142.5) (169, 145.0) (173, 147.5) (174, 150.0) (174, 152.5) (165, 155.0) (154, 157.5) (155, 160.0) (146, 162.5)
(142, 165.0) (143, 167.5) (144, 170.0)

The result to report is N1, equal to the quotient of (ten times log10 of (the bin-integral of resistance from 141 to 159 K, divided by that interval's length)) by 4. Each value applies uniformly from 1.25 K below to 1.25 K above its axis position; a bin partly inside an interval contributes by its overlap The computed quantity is 5.56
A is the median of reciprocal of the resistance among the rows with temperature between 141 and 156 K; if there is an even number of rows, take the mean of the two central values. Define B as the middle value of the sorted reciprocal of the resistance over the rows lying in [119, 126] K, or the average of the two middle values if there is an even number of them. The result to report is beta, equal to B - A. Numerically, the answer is 0.0011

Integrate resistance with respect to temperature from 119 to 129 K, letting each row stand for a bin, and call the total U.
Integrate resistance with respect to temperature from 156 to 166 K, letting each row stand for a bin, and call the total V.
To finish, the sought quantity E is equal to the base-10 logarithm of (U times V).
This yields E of 6.34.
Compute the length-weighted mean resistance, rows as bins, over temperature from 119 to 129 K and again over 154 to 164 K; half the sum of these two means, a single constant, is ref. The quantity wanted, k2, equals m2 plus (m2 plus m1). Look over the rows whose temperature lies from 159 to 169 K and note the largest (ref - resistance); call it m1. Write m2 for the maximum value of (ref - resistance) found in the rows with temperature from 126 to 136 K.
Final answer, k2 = 11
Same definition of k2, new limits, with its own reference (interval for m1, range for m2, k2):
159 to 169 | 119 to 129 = 23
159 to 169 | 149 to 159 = -1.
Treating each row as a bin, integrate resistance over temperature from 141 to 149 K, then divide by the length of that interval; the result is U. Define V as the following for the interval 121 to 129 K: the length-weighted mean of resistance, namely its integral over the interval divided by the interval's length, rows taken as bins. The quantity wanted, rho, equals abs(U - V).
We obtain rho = 24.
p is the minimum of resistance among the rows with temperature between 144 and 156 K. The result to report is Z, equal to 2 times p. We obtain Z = 330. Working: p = 165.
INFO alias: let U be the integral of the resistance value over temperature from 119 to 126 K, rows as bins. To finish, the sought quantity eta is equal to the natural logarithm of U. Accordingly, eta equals 6.91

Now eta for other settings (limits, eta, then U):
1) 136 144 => 7.17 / 1299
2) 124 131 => 6.94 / 1032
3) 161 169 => 7.05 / 1152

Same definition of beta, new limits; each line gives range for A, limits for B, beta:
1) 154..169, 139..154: -0.0008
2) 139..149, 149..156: -0.0002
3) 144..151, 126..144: 0.0006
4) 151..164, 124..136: 0.0003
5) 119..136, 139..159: -0.0008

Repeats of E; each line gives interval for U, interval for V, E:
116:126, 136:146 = 6.37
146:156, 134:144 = 6.44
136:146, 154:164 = 6.40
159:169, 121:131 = 6.33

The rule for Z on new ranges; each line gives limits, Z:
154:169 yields 284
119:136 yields 284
